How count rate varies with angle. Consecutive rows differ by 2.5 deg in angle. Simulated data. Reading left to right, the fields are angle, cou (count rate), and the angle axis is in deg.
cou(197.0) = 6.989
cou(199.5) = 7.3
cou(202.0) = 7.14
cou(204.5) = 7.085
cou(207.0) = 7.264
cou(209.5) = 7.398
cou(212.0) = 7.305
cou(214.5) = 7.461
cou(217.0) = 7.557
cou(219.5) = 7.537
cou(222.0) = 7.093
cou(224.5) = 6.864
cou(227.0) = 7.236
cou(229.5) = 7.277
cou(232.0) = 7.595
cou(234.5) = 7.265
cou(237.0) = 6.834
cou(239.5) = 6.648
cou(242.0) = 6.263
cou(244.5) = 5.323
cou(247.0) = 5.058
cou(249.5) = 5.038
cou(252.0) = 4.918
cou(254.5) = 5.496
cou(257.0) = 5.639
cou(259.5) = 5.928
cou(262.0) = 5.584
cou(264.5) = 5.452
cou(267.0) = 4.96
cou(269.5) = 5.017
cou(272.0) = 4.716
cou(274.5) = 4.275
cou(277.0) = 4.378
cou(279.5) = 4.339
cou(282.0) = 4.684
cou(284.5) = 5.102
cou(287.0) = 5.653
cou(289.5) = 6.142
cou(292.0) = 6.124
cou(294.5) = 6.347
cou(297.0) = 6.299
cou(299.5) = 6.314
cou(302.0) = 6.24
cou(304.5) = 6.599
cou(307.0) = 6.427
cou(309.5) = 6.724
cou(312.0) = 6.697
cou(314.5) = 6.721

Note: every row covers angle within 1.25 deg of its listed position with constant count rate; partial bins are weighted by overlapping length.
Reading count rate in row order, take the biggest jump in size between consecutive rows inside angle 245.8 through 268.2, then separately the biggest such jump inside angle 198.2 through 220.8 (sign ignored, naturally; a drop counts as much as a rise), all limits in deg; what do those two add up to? 0.76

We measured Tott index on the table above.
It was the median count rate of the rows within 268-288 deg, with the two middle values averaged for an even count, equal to 4.7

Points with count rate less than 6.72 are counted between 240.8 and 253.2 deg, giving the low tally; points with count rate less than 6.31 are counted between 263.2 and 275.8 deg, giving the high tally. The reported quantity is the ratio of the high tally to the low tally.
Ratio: 1.0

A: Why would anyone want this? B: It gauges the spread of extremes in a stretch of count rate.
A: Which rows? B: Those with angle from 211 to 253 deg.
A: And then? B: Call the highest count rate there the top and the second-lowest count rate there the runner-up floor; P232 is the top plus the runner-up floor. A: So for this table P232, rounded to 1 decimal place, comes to 12.6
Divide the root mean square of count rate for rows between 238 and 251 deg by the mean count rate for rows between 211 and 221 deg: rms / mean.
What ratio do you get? 0.76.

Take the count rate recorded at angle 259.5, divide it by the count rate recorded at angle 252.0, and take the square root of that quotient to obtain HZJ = 1.1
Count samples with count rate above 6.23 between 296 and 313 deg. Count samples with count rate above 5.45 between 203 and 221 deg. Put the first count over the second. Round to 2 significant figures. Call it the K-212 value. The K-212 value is 1.0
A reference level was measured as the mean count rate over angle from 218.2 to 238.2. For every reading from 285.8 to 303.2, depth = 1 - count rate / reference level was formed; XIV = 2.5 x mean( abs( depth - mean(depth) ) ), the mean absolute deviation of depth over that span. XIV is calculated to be 0.056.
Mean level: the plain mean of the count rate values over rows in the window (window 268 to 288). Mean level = 4.8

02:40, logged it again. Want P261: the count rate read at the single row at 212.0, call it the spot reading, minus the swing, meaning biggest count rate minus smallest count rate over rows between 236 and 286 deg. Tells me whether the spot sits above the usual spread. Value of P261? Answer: 4.7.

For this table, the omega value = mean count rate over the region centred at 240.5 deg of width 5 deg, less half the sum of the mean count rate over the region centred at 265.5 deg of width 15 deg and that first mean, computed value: 0.6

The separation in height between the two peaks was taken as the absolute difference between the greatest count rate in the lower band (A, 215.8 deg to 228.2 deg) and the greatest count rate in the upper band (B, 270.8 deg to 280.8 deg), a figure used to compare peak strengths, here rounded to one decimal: 2.8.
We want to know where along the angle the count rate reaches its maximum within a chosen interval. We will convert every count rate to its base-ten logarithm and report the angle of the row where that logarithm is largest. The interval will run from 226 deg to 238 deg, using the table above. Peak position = 232.0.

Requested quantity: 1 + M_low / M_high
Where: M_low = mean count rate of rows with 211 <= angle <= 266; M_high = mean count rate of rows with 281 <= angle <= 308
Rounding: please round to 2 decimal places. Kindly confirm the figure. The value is 2.07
